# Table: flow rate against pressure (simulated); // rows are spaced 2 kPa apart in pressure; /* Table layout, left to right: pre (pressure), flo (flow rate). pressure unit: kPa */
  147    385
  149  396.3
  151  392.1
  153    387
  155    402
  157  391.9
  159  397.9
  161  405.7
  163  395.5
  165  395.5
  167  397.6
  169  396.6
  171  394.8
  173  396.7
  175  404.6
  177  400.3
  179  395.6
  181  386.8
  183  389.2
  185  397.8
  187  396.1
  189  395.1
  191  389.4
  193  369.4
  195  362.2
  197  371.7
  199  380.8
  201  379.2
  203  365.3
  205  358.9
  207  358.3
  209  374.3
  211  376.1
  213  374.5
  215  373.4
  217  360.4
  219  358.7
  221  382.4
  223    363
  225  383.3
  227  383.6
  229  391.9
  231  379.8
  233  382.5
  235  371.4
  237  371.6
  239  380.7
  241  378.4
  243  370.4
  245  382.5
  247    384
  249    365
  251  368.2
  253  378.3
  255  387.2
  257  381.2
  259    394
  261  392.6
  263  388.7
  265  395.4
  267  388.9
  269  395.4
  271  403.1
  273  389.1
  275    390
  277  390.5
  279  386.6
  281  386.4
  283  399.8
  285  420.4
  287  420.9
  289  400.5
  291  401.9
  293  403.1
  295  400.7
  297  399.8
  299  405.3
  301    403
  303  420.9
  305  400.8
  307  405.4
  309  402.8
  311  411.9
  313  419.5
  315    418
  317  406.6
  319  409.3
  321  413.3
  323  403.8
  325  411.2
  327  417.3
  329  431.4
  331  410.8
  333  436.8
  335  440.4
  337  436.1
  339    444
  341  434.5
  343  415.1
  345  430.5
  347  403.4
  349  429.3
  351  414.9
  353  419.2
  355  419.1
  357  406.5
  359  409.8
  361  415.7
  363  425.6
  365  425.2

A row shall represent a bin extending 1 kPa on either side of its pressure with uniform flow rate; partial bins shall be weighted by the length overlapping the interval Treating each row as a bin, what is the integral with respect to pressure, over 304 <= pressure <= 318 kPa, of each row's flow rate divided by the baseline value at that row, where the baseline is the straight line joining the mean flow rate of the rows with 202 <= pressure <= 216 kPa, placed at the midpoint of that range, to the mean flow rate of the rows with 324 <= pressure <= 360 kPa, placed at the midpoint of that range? 13.97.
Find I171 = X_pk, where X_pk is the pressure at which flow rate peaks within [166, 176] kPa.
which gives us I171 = 175 kPa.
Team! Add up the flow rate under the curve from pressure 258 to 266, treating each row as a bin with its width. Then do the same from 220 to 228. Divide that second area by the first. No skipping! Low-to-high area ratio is 0.963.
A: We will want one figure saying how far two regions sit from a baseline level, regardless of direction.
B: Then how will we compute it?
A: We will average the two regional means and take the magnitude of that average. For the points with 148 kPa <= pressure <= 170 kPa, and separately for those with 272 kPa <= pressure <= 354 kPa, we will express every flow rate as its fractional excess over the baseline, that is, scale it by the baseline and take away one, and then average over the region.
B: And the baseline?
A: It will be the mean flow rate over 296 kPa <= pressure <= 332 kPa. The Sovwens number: 0.016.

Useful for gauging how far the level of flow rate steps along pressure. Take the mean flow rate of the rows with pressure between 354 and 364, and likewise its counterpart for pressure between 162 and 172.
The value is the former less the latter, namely 19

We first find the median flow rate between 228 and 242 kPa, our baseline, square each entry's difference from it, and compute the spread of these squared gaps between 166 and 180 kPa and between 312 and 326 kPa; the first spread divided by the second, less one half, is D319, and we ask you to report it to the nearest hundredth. -0.13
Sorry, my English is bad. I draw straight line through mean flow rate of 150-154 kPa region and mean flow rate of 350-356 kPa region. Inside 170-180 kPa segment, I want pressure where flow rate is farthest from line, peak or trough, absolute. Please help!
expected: 175 kPa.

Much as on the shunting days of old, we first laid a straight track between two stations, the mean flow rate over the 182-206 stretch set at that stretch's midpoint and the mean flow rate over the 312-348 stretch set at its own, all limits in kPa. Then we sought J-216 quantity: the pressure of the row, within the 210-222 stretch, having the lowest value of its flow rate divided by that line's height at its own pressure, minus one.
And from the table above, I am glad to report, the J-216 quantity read 219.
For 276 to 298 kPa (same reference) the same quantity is 281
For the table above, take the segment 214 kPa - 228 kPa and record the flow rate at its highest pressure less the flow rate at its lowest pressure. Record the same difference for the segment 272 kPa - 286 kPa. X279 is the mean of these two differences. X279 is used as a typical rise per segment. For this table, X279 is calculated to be 21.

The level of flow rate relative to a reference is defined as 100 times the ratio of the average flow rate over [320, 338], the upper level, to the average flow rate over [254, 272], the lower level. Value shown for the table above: 108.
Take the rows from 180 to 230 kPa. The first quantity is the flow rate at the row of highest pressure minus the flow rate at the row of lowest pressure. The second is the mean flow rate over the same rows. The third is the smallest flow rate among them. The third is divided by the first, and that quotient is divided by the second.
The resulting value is 0.19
